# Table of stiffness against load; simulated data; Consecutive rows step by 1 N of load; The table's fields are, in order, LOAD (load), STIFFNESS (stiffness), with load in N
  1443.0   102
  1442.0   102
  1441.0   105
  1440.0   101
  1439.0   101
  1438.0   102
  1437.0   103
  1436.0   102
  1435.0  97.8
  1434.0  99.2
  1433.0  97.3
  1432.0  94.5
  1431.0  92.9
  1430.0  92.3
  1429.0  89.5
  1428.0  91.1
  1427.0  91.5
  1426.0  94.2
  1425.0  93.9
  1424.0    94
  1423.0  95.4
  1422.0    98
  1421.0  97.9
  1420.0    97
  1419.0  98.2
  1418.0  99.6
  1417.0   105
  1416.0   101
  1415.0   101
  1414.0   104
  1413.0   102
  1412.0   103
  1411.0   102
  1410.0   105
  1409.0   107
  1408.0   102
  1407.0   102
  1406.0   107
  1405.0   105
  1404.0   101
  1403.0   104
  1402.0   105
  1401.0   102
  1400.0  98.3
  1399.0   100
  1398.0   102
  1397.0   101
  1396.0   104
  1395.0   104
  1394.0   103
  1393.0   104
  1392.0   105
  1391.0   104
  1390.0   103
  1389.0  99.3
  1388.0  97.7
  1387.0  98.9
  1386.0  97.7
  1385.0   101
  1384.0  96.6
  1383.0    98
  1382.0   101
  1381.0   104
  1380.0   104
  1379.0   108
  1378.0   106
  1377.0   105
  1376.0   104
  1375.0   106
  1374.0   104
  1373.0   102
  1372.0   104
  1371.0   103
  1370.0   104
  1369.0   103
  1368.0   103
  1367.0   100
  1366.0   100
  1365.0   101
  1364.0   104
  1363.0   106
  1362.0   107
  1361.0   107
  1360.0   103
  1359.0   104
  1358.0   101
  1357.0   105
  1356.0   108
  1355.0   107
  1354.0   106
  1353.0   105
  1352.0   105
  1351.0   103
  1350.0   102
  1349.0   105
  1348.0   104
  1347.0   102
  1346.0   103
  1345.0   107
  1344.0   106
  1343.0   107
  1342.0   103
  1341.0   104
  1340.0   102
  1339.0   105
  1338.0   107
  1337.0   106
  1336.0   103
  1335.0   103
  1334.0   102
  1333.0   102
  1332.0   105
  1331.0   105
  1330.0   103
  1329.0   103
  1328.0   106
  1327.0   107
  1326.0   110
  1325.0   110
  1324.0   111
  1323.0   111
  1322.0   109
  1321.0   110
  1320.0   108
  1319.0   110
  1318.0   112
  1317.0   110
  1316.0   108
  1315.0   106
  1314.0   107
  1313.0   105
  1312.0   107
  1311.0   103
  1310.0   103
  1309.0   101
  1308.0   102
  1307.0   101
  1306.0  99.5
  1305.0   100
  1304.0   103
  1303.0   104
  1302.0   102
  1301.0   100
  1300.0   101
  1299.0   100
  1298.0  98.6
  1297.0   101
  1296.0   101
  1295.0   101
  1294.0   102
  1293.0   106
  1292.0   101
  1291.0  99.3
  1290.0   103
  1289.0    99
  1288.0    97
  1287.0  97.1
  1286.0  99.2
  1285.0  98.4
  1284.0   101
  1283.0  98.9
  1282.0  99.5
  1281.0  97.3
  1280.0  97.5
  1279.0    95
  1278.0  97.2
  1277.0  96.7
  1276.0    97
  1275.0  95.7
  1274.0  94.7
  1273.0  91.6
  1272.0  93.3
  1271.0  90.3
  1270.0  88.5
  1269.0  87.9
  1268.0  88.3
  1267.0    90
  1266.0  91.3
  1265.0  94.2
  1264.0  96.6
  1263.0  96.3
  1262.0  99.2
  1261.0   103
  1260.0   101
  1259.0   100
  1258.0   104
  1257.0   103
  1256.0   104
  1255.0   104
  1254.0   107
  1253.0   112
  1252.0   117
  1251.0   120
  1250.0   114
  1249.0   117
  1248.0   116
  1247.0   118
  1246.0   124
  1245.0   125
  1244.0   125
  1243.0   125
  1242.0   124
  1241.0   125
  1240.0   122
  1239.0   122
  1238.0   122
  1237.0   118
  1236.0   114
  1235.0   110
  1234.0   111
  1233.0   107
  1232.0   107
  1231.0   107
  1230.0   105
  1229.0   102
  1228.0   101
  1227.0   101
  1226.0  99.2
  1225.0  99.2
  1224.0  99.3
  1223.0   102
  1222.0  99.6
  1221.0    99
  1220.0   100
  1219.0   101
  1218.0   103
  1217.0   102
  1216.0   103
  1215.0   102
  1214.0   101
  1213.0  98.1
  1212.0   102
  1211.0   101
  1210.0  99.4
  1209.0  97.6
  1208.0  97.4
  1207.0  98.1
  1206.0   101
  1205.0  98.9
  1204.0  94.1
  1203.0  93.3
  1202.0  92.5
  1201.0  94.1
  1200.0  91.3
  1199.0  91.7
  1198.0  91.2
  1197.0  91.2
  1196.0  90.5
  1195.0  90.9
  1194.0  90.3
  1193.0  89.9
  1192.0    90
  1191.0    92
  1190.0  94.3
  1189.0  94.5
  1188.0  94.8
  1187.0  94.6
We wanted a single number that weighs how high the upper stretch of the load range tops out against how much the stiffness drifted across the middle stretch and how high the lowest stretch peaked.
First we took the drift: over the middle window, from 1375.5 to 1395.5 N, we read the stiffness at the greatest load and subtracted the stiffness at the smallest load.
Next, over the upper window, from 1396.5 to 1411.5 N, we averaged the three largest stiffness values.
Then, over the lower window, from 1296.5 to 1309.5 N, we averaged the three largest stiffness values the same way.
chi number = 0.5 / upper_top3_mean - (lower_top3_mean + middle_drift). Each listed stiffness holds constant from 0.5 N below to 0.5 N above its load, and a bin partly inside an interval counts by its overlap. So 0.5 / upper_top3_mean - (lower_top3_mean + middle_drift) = -103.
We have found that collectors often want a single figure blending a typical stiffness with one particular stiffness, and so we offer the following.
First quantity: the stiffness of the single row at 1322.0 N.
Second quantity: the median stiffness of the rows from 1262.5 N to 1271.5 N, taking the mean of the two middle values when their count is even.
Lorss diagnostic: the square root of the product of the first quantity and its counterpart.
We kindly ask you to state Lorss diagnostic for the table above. 99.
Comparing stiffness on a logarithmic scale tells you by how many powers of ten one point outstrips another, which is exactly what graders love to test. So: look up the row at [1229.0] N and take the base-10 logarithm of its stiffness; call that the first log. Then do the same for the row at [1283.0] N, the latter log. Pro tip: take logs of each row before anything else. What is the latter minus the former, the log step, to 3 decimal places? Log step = -0.013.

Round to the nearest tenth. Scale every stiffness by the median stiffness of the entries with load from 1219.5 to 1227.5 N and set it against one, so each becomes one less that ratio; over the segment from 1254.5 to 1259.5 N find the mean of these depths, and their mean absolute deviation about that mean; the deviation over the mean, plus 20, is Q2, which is 19.7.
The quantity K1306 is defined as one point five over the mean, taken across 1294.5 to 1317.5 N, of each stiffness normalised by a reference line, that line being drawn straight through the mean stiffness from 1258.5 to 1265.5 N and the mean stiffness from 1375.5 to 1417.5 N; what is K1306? 1.46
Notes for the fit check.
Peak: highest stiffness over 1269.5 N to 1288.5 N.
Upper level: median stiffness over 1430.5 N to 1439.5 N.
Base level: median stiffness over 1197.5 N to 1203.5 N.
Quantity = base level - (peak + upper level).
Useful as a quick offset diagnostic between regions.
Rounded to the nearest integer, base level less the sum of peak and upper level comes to -108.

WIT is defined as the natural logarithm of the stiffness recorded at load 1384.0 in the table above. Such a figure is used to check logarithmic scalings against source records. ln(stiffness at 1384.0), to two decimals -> 4.57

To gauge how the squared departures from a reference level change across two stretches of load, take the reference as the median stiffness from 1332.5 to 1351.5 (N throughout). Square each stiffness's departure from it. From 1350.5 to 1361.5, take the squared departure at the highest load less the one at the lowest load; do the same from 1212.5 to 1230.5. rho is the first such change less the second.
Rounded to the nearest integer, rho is 36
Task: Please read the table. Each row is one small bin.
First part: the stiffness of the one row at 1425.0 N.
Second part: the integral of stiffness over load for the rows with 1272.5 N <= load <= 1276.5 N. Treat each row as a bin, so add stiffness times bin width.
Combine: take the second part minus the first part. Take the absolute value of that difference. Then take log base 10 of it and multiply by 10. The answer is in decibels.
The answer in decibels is 24.5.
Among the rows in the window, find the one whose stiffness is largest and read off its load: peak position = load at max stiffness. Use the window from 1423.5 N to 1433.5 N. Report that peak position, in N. 1433.0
